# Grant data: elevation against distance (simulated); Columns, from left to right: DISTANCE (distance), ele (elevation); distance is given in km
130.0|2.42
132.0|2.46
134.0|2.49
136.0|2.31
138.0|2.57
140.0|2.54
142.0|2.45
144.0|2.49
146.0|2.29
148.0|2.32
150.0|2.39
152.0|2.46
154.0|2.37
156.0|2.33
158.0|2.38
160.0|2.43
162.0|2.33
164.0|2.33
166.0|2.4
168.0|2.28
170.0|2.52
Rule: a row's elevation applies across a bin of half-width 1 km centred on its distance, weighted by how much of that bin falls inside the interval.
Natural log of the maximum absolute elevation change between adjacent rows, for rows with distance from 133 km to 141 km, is -1.35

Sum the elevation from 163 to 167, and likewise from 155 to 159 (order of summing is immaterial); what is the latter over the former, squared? 0.99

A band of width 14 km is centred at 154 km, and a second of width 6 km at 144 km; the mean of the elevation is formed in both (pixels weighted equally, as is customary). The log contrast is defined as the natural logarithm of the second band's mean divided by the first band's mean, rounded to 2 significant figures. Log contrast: 0.011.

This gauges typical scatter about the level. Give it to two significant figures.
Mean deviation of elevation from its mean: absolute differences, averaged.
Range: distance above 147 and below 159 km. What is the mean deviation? 0.035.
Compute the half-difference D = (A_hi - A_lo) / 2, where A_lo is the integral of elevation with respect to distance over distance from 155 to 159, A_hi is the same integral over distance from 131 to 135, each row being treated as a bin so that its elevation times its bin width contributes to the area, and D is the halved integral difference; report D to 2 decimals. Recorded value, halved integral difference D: 0.24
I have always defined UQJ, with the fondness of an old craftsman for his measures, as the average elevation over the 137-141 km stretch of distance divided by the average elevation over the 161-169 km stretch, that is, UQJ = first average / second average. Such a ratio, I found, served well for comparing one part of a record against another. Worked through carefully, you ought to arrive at 1.094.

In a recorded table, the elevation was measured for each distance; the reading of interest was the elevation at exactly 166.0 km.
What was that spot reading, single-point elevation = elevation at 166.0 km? 2.4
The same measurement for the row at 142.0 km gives 2.45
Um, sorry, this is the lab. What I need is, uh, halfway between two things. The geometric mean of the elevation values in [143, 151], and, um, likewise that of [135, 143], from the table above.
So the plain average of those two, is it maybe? 2.42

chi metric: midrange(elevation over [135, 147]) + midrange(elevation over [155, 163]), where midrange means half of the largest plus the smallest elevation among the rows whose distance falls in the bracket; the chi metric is 4.81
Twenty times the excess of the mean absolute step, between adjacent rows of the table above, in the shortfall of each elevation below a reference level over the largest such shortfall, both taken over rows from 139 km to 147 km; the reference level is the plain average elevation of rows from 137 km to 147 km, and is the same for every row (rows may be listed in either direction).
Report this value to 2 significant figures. -1.4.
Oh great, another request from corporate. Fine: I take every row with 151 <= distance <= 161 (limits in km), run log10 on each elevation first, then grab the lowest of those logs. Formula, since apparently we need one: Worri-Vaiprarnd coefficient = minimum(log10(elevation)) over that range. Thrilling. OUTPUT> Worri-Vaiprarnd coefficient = 0.367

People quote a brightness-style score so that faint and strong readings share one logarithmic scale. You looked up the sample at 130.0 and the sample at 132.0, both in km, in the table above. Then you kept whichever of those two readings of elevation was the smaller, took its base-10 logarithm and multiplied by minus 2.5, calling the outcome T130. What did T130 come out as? -0.960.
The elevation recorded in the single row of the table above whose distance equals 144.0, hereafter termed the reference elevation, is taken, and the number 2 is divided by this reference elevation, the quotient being 0.803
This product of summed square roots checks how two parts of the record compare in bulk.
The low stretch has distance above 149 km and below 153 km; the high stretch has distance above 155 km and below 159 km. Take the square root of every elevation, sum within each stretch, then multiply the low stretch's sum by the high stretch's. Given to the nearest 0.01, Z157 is 9.56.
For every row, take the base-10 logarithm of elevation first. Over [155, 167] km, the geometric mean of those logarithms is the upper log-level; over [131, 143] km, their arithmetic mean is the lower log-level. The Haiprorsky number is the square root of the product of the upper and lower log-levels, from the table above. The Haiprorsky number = 0.383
